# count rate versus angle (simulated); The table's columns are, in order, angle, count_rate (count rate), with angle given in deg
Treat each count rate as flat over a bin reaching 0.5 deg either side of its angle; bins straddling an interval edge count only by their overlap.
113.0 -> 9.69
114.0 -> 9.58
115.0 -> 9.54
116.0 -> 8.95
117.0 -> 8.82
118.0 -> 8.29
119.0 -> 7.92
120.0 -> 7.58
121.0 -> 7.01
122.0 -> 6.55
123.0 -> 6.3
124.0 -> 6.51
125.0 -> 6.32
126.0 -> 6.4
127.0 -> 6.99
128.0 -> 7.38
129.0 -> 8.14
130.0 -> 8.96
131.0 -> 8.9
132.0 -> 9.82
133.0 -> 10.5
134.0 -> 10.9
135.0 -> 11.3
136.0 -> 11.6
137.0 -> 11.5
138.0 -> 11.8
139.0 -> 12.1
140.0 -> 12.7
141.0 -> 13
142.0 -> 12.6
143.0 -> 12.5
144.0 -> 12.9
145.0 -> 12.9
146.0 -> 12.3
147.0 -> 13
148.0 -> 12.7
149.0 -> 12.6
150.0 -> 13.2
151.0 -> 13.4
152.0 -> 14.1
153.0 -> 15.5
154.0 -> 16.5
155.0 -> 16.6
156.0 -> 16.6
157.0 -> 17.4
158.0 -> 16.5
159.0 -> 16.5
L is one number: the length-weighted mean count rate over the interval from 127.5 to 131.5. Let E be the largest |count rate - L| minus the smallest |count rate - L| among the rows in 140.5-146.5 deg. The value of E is 0.7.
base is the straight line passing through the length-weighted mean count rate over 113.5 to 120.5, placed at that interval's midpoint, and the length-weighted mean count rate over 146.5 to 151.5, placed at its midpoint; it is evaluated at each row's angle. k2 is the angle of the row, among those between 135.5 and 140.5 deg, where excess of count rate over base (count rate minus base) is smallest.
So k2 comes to 137.0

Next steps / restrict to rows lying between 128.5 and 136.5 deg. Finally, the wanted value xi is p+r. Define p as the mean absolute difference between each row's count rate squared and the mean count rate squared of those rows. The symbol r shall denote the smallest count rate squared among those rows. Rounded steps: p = 21.1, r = 66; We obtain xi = 87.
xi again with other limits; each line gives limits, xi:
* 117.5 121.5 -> 55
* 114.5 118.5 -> 75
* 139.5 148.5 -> 156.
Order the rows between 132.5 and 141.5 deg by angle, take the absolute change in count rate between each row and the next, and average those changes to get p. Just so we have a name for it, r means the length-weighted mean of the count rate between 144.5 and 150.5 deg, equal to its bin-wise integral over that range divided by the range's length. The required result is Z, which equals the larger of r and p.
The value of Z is 12.8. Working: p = 0.34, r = 12.8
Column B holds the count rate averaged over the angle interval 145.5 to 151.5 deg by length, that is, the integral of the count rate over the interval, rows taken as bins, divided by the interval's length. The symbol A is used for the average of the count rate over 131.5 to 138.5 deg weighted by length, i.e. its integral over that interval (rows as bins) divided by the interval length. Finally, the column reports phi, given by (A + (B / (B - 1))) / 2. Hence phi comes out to 6.1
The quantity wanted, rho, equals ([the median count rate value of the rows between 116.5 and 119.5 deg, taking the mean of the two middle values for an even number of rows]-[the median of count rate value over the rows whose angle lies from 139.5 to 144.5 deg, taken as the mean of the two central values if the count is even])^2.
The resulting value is 19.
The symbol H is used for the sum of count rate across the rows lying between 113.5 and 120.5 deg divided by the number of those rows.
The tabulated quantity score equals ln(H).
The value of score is 2.16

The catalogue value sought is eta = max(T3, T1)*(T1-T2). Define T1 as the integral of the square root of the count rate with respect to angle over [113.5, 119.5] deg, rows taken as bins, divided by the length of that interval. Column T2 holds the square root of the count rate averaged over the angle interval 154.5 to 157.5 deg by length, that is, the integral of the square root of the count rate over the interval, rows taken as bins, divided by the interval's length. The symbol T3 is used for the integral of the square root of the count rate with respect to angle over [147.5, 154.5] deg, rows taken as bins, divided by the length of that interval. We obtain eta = -4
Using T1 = 3.0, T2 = 4.11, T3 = 3.74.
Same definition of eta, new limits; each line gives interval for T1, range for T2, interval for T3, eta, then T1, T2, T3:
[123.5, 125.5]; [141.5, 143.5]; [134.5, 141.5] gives -3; 2.5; 3.54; 3.46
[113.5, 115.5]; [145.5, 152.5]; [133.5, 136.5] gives -2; 3.1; 3.61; 3.36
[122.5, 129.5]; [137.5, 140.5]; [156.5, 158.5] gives -4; 2.6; 3.49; 4.12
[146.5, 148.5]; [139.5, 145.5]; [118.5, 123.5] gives 0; 3.6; 3.57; 2.66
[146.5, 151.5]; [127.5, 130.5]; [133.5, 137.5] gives 3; 3.6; 2.85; 3.37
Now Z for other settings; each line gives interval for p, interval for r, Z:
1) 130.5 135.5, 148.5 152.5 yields 13.3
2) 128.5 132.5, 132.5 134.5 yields 10.7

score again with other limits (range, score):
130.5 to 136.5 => 2.35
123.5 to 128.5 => 1.91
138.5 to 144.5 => 2.54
